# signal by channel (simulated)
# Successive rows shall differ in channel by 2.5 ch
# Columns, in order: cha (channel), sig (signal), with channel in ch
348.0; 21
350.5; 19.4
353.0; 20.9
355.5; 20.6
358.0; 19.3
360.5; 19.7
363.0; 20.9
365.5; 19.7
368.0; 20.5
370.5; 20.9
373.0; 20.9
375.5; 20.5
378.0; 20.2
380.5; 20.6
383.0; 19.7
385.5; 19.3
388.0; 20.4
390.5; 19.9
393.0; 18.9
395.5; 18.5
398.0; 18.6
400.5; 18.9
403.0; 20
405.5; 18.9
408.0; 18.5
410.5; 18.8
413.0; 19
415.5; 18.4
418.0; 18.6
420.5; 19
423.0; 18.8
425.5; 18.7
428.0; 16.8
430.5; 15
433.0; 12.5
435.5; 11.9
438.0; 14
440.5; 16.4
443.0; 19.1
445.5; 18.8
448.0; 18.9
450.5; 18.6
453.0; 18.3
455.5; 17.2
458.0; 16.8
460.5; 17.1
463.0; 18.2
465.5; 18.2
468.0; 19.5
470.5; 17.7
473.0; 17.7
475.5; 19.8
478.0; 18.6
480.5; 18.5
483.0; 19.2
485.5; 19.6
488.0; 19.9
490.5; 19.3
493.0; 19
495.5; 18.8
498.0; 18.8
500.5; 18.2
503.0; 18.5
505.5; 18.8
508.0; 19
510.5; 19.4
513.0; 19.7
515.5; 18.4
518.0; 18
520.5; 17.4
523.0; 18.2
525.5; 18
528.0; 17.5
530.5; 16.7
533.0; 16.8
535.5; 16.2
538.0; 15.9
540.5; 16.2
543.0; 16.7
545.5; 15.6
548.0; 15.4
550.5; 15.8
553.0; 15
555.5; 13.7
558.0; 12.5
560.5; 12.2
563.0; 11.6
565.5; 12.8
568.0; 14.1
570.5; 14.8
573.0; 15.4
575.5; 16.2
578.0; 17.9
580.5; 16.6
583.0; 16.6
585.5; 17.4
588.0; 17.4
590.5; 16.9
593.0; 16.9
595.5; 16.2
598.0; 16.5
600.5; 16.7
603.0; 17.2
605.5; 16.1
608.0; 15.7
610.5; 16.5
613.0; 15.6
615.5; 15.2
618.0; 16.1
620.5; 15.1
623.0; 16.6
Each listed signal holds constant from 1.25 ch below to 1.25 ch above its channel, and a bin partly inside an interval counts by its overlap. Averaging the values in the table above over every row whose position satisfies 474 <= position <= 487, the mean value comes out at 19.1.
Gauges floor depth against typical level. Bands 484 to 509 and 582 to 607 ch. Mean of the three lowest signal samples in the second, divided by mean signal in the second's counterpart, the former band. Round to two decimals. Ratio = 0.86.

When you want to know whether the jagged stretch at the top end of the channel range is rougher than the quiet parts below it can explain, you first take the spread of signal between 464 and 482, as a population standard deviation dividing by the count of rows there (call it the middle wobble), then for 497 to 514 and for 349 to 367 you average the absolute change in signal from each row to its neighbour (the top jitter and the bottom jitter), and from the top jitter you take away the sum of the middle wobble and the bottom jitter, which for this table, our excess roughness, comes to -1.4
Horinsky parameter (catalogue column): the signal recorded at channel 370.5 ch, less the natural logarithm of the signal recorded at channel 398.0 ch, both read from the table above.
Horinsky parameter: 18.0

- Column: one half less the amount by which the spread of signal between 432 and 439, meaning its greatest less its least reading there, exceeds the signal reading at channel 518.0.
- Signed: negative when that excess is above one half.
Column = 16.4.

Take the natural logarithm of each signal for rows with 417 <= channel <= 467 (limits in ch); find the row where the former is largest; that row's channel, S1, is 443.0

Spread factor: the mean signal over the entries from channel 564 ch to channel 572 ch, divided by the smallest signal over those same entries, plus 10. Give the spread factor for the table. 11.1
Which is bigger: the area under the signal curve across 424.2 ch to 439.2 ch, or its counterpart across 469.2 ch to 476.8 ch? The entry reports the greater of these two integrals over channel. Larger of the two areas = 222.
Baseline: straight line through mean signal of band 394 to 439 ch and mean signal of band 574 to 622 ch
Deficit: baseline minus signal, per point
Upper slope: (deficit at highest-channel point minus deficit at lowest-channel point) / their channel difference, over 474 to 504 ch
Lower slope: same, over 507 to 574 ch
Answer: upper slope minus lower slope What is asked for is -0.01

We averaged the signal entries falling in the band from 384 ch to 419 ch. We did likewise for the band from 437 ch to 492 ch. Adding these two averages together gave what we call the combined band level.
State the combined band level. 37.3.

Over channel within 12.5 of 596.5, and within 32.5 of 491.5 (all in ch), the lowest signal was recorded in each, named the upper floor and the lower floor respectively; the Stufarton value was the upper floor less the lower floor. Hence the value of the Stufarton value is -1.4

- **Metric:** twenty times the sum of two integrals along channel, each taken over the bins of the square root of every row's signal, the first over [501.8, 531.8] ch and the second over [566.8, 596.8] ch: 4992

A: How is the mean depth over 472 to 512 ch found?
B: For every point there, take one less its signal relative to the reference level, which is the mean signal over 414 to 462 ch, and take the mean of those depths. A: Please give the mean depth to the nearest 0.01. -0.11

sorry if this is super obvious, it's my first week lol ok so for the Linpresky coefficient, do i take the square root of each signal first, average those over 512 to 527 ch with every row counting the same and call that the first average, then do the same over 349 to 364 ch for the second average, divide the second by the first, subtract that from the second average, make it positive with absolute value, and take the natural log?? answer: 1.23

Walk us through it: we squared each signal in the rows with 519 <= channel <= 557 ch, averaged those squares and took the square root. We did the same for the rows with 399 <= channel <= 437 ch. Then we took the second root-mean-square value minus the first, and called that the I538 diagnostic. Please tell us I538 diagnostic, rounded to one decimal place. 1.4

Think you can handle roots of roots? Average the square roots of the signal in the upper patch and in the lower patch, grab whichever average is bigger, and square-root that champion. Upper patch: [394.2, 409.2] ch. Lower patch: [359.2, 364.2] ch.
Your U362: 2.12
